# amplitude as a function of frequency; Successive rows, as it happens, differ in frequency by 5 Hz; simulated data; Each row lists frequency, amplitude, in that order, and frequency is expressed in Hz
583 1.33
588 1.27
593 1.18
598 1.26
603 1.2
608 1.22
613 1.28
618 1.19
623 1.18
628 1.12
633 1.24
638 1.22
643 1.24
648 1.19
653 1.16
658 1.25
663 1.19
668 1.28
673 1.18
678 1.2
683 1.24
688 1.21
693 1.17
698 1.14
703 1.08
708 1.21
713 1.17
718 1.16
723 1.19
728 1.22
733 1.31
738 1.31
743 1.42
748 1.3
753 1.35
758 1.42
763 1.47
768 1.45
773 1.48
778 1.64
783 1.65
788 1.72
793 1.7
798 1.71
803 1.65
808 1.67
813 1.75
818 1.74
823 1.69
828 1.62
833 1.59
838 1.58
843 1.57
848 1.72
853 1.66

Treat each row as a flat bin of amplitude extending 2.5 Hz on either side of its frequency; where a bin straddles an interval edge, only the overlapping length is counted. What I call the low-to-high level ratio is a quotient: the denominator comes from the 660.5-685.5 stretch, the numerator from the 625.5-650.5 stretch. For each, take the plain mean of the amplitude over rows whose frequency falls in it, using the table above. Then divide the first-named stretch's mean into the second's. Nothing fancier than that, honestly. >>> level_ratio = 0.99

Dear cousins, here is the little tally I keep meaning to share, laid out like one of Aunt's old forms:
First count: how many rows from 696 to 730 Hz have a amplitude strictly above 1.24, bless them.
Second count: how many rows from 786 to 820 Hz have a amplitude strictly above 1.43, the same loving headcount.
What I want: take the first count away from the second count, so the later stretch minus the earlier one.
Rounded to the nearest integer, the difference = 7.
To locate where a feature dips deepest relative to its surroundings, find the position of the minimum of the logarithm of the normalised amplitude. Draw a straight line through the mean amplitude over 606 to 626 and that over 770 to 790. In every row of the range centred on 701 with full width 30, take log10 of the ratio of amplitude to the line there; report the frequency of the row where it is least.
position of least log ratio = 703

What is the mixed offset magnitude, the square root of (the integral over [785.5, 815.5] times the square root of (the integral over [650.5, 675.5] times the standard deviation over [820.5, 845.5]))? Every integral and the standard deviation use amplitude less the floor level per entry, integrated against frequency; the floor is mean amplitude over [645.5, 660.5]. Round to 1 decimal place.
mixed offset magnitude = 1.3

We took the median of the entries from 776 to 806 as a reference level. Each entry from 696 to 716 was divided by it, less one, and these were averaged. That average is -0.31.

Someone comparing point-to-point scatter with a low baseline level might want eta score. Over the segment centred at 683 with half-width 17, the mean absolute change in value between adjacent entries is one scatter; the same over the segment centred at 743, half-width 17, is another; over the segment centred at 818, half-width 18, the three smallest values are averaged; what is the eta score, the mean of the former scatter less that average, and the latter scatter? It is -0.75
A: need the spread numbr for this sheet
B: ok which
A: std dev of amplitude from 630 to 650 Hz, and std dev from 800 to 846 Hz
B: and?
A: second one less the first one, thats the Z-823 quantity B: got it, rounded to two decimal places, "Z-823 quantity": 0.04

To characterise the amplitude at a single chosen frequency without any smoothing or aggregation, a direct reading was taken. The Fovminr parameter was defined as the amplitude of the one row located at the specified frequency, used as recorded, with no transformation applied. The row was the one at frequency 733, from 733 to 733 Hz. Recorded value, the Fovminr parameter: 1.31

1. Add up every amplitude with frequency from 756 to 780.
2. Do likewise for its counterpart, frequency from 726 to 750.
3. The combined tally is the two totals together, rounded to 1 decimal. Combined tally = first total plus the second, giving 14.0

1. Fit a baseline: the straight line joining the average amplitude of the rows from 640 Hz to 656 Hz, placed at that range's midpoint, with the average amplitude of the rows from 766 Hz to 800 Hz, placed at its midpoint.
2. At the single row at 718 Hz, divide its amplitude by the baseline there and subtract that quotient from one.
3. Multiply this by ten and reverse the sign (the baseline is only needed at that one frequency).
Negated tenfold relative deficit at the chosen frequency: -1.8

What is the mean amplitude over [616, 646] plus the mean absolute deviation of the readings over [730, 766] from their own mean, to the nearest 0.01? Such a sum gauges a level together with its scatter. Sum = 1.26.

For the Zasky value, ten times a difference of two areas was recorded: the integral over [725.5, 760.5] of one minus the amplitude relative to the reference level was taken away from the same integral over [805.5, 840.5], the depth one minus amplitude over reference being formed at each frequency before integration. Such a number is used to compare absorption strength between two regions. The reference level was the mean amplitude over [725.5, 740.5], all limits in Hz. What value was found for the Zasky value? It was -90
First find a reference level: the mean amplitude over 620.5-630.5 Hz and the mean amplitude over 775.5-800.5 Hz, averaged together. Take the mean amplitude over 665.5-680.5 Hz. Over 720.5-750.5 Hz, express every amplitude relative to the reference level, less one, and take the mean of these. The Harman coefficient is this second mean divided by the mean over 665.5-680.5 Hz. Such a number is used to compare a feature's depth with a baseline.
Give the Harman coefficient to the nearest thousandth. -0.072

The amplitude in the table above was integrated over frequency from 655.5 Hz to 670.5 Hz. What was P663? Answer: 18.6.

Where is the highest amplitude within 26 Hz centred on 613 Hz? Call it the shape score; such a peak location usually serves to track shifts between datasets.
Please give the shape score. 613 Hz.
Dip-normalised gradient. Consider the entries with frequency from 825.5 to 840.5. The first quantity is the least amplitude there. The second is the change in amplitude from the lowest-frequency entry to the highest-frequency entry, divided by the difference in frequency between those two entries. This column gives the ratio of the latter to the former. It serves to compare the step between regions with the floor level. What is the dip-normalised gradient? -0.0025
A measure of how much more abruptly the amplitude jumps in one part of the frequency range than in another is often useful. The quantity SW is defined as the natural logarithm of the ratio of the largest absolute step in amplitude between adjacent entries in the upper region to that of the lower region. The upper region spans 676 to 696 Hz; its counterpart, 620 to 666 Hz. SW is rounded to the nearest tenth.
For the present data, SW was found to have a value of -1.1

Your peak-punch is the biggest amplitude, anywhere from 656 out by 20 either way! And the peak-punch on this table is 1.28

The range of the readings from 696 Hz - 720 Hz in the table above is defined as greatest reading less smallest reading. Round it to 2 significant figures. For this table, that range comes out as 0.13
